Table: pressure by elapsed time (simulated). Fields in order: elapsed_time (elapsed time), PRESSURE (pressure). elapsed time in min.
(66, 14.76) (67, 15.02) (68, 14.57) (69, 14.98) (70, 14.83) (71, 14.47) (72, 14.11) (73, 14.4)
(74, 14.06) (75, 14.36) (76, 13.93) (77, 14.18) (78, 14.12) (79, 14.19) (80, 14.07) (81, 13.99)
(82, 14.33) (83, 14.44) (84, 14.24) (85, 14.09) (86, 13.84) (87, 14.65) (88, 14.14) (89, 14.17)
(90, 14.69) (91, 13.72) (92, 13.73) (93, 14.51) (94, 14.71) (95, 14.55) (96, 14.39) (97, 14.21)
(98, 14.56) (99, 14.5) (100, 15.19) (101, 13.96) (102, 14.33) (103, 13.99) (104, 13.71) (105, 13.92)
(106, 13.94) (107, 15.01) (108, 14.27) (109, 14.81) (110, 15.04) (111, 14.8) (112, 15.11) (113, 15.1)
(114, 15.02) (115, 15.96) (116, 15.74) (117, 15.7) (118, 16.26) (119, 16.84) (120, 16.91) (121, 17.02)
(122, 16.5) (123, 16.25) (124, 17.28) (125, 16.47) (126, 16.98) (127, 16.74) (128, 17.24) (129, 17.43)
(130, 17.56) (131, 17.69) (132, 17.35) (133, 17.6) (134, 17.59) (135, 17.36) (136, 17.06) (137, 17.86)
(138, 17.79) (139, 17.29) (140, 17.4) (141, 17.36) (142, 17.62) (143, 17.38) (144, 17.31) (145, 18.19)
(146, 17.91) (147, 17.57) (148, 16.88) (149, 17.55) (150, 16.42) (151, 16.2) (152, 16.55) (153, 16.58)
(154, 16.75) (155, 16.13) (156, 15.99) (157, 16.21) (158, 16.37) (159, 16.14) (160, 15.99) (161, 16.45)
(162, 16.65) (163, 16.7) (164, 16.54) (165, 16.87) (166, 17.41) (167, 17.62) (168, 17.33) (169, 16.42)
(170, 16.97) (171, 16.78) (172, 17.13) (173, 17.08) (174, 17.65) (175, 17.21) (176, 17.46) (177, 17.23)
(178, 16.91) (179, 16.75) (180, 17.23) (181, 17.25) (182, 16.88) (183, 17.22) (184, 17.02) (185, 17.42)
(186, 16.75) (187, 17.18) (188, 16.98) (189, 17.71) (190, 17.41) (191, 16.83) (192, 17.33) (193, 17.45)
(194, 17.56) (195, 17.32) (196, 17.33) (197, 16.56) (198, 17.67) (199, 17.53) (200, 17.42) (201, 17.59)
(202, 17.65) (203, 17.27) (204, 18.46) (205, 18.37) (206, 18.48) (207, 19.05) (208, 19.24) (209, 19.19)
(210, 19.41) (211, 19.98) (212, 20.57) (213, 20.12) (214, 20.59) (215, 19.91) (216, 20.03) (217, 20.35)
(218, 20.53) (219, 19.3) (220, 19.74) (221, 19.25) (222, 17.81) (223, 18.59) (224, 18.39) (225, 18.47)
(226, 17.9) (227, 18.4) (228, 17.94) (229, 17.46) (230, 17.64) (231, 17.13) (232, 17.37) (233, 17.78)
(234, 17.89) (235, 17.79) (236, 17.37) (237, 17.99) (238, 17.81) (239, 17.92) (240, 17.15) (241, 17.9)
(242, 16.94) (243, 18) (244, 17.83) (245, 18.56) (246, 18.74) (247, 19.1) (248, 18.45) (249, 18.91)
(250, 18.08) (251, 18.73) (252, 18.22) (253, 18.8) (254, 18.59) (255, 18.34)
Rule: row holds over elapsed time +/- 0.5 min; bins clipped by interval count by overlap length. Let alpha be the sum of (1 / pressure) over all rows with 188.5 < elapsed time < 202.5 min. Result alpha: 0.81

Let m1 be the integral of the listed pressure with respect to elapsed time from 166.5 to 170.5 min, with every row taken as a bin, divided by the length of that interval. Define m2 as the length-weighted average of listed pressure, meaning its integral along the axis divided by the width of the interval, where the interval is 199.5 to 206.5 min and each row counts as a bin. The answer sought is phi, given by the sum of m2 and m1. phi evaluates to 35.0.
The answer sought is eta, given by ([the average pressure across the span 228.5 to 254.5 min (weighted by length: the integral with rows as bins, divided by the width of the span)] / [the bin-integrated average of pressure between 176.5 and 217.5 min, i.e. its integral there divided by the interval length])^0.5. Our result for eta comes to 1.00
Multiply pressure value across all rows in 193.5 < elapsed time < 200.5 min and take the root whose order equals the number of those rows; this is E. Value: 17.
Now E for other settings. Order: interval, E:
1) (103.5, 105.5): 14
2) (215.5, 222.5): 20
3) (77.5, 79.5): 14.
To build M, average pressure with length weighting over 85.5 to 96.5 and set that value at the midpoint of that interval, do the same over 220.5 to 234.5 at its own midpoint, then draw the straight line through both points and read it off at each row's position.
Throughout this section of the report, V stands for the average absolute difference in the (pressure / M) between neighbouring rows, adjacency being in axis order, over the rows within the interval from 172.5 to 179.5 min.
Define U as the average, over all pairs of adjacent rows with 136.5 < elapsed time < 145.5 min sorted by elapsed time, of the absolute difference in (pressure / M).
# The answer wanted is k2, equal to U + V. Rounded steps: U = 0.018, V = 0.020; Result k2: 0.038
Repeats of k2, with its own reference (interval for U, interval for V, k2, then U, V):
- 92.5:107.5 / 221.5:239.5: 0.045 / 0.026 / 0.019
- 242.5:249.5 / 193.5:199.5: 0.050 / 0.022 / 0.027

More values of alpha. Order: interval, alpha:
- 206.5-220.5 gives 0.71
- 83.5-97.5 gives 0.98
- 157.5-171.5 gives 0.84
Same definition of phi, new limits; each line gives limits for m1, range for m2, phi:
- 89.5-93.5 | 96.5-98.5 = 28.5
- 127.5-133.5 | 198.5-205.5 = 35.2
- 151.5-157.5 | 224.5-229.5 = 34.4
